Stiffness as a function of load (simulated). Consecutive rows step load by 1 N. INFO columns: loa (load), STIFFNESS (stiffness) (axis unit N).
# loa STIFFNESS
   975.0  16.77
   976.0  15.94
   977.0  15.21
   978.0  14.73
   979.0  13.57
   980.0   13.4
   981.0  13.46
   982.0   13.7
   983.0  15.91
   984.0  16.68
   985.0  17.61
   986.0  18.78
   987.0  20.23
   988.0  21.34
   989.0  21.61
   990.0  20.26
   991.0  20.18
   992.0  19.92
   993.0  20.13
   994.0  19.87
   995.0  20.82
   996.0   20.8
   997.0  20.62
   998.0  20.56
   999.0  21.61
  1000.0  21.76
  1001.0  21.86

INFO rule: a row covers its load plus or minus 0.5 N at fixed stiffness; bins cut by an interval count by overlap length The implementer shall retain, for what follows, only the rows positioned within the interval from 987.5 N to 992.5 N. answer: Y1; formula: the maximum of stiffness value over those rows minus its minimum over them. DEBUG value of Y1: 1.69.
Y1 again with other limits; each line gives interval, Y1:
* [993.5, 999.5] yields 1.74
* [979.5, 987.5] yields 6.83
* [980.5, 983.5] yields 2.45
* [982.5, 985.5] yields 1.70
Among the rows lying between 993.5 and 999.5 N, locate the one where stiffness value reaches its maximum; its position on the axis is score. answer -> 999.0 N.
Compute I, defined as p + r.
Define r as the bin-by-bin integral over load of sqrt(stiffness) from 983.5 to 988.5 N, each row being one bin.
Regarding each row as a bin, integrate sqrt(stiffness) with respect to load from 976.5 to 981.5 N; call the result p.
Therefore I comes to 40.5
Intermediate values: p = 18.8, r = 21.7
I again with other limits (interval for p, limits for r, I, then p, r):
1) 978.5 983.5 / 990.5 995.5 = 41.2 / 18.7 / 22.5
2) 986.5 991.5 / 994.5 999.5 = 45.6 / 22.8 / 22.8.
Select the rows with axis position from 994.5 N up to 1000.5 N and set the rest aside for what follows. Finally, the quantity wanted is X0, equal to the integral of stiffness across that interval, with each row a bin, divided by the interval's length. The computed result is 21.0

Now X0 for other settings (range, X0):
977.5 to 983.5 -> 14.1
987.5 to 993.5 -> 20.6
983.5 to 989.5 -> 19.4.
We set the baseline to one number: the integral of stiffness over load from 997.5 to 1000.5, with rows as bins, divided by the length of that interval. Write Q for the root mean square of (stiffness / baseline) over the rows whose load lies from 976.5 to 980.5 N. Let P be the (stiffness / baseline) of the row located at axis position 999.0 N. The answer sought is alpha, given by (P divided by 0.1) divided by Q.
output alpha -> 15.2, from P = 1.01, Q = 0.67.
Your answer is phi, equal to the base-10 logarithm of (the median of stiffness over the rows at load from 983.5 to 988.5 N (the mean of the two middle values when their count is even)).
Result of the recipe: 1.27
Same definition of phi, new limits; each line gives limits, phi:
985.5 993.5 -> 1.31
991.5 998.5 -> 1.31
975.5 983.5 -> 1.15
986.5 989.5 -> 1.33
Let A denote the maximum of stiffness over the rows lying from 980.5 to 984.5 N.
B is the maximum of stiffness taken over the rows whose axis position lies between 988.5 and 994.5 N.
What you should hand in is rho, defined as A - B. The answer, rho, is -5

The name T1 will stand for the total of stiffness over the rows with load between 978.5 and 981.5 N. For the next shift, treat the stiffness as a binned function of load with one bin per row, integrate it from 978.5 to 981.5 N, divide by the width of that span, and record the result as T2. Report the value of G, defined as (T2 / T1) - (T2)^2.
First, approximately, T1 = 40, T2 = 13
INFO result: -181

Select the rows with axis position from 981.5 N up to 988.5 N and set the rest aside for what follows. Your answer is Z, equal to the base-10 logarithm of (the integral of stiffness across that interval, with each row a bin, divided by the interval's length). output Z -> 1.249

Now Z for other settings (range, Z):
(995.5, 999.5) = 1.320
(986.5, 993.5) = 1.312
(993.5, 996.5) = 1.312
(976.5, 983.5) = 1.155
